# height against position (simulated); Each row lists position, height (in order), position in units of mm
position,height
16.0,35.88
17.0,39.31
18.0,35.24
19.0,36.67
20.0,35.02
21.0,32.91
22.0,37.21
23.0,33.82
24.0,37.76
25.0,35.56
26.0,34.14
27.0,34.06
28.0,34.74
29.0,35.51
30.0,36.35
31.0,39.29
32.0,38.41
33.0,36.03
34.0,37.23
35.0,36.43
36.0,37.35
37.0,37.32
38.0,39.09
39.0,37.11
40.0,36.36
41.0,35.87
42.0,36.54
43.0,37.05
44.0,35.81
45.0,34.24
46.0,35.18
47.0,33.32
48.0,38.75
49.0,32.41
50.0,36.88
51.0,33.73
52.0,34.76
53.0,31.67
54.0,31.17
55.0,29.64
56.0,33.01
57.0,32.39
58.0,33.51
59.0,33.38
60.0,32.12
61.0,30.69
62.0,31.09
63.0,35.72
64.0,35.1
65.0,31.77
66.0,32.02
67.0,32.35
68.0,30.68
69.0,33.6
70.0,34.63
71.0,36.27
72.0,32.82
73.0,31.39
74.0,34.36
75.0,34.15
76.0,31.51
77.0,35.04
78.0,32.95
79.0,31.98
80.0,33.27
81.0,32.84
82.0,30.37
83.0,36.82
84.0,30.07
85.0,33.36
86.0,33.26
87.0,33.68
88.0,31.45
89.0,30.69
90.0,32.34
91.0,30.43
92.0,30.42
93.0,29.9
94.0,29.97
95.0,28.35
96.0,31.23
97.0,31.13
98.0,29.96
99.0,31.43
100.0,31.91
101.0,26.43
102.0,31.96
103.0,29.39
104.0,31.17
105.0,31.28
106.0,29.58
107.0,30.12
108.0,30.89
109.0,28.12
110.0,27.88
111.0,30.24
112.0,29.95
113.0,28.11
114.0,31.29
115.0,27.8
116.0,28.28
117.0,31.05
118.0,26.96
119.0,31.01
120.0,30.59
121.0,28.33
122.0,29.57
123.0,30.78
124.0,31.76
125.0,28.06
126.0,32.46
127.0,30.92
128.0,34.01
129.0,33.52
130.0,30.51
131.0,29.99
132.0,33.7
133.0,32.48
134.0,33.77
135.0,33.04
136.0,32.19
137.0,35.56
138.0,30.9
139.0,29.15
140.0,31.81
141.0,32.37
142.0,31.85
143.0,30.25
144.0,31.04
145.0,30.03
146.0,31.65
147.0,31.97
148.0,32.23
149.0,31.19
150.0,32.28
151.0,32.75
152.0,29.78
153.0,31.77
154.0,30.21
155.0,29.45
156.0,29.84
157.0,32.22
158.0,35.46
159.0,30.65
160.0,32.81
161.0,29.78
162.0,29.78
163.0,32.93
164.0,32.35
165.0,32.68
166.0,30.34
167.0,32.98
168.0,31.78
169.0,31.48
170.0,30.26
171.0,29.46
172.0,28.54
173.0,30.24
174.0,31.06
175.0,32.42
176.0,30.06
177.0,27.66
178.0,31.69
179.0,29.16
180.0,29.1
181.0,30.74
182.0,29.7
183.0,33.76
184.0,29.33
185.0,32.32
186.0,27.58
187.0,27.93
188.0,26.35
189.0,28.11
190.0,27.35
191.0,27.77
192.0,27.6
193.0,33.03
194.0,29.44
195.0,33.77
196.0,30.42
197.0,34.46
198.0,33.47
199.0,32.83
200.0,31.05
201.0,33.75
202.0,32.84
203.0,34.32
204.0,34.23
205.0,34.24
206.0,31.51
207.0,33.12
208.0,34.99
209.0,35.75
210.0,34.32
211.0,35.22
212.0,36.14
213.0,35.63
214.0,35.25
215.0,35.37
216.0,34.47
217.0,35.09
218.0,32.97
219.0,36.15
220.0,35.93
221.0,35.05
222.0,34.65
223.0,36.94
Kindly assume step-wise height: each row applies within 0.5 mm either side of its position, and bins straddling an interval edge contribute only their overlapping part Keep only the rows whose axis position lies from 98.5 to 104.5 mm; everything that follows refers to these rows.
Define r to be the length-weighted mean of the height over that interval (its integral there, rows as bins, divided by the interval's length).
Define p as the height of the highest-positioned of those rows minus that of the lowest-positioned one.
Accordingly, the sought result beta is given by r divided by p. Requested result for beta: -117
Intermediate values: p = 0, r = 30.4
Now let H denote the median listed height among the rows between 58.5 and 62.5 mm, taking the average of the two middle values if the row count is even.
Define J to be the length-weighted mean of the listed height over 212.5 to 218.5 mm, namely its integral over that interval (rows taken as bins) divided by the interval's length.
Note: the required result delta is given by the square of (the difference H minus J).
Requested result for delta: 10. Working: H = 31.6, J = 35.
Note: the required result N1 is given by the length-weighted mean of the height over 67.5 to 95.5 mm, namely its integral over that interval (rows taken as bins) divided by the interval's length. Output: 32.4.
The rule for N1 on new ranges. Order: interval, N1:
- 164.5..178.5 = 30.8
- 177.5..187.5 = 30.1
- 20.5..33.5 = 35.8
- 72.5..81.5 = 33.1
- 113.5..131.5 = 30.4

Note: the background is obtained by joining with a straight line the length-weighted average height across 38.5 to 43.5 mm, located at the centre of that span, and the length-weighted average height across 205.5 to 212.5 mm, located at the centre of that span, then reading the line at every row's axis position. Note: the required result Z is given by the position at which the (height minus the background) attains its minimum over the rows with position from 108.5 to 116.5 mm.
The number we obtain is 115.0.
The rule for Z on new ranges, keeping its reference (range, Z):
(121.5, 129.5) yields 125.0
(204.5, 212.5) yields 206.0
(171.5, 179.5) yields 177.0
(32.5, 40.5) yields 33.0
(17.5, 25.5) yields 21.0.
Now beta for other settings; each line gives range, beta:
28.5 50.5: 27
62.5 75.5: -21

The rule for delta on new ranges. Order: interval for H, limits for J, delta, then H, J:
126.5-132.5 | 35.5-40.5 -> 27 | 32.2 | 37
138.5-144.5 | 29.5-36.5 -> 34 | 31.4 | 37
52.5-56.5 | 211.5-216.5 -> 16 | 31.4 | 35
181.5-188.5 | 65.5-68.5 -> 6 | 29.3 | 32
